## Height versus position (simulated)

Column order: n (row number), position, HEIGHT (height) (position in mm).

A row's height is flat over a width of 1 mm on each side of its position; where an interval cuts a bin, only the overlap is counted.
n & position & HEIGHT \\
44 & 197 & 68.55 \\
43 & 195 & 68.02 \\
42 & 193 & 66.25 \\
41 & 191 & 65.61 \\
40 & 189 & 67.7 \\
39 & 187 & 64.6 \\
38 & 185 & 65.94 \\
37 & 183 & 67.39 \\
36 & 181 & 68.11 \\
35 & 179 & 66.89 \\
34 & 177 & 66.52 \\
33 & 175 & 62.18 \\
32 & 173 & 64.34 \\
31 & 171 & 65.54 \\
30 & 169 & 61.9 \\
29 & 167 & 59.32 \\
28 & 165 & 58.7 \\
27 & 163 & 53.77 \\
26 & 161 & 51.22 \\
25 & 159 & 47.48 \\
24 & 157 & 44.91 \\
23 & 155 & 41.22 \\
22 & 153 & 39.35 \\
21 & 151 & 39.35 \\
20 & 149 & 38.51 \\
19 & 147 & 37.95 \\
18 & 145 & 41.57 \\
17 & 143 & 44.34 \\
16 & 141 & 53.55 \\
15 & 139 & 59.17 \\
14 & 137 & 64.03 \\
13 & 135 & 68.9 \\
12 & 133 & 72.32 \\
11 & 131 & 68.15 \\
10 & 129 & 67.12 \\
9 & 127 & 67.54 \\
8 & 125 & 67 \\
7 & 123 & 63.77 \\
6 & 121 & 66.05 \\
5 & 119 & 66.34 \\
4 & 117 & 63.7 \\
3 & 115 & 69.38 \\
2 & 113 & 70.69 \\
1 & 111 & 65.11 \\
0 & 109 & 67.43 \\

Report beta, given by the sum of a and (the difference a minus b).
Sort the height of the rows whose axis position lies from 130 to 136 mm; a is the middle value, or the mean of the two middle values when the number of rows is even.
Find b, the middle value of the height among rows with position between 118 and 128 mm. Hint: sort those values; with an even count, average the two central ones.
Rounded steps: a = 69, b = 66.3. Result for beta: 71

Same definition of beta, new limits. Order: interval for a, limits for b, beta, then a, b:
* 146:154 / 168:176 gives 15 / 39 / 63.3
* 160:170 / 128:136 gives 49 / 59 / 68.5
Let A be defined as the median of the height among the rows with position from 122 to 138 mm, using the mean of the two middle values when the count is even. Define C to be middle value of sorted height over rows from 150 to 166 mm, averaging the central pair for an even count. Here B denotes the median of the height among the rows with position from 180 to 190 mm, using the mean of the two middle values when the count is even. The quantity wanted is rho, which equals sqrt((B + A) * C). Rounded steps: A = 67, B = 67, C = 46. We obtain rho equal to 79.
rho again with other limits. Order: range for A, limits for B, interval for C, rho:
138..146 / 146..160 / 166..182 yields 76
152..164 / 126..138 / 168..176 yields 85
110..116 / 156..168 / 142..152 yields 69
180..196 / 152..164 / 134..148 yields 78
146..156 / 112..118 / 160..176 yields 81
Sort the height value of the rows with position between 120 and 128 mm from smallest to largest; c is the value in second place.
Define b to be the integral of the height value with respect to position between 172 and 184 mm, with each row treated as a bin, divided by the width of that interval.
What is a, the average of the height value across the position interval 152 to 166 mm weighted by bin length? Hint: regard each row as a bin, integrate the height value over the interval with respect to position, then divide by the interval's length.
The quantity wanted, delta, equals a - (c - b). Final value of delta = 48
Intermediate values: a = 48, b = 65.9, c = 66.05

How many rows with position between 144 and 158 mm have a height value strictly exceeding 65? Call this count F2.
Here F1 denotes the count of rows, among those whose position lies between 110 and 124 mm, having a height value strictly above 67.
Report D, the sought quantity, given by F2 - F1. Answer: -2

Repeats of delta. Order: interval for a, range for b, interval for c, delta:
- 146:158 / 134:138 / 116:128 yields 43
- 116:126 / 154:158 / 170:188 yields 44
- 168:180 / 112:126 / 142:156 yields 93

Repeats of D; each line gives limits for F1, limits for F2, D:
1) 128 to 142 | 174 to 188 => 1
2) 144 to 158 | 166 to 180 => 3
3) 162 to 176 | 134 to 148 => 1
